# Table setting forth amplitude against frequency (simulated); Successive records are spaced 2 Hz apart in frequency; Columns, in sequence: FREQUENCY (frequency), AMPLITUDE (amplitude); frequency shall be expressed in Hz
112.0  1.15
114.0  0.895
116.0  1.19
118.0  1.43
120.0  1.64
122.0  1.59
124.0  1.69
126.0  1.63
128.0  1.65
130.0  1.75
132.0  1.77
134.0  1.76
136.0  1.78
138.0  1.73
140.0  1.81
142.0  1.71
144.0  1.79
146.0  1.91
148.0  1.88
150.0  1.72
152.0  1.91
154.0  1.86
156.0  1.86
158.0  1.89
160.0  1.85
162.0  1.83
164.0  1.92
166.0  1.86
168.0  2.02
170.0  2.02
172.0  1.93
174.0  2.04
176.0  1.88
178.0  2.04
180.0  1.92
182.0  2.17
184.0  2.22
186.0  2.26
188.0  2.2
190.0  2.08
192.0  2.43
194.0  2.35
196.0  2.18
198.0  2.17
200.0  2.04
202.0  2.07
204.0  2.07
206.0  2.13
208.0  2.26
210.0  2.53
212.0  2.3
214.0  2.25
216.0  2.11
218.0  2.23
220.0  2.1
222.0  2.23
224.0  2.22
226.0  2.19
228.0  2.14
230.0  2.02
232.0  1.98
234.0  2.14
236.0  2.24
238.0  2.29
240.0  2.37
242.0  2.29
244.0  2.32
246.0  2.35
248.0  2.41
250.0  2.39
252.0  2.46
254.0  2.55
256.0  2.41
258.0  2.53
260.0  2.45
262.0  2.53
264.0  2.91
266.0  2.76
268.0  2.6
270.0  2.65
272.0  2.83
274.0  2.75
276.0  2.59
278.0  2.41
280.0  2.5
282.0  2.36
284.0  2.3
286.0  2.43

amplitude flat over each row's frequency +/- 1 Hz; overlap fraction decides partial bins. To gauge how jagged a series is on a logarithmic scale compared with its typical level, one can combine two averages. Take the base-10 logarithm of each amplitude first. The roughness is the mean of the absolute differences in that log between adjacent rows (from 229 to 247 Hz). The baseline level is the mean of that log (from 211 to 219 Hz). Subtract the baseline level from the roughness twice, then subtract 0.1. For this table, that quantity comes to -0.779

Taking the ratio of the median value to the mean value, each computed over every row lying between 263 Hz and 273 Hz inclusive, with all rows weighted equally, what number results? 1.00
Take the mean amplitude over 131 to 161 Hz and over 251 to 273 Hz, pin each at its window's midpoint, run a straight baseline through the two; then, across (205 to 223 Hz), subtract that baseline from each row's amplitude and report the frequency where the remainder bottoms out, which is 220.0 Hz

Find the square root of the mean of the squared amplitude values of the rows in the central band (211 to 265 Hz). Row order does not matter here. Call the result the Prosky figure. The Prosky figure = 2.3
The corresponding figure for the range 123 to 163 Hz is 1.8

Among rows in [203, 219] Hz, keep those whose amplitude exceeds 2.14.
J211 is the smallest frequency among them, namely 208.0 Hz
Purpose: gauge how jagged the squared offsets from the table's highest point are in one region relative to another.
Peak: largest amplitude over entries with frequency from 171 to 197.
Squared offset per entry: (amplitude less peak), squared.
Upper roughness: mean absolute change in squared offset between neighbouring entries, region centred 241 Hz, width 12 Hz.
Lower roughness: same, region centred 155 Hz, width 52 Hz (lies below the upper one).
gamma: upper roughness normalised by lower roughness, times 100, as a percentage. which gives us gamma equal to 14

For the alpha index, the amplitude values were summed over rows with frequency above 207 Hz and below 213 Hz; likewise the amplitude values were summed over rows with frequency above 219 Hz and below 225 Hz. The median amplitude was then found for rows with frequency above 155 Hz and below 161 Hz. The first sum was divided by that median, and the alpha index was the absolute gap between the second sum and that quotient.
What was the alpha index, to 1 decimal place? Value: 2.7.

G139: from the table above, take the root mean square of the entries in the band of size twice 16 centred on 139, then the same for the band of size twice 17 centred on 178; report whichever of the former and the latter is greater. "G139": 2.08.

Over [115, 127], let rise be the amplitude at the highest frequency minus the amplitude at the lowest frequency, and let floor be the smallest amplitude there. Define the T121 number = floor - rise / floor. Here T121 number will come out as 0.82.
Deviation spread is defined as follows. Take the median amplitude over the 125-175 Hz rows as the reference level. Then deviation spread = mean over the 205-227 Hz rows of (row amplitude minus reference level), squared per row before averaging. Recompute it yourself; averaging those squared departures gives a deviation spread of 0.16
